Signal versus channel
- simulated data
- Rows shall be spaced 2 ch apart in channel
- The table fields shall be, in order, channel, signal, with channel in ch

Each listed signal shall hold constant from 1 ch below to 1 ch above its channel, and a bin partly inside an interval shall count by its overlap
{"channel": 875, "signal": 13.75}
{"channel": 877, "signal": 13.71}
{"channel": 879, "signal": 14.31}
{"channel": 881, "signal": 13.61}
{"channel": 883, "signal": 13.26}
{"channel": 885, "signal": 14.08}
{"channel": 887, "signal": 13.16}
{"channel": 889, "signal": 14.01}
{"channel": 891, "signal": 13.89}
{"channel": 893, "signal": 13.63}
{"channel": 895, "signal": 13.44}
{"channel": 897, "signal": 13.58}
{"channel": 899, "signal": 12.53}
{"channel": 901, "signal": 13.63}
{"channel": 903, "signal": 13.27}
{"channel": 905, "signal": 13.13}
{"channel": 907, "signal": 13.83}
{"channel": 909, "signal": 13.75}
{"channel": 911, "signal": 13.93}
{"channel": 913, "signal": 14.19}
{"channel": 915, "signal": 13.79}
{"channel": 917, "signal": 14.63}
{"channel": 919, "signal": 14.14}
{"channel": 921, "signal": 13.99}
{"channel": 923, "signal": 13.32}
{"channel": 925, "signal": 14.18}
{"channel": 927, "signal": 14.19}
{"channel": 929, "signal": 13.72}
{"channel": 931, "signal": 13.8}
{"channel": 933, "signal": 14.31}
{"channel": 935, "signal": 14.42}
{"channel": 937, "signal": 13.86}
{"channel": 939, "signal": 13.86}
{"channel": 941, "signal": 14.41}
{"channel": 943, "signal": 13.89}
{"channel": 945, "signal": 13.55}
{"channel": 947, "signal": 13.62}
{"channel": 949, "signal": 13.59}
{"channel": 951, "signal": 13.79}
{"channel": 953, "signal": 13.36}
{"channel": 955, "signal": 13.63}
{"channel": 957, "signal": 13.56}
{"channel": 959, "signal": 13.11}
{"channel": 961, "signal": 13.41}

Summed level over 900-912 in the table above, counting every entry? 81.5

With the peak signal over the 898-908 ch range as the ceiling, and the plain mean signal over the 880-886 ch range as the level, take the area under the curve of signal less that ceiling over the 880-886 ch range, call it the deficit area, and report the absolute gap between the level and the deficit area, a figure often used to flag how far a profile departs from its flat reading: 14.7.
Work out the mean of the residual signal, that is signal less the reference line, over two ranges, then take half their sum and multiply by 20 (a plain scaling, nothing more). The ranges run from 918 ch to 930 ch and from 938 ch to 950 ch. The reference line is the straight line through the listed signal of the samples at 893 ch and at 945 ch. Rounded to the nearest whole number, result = 6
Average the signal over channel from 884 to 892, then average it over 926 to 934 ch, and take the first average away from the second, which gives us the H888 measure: 0.2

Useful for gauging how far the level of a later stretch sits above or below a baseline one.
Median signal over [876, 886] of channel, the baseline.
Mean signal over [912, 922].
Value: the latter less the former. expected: 0.44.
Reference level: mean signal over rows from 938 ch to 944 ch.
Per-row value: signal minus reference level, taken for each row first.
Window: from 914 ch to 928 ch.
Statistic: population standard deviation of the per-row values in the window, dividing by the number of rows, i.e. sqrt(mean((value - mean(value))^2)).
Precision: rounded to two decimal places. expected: 0.37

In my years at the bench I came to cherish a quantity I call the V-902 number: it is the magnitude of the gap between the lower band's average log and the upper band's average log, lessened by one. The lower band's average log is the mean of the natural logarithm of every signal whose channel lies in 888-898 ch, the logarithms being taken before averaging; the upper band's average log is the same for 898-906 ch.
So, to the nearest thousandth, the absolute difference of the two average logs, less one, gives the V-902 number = -0.957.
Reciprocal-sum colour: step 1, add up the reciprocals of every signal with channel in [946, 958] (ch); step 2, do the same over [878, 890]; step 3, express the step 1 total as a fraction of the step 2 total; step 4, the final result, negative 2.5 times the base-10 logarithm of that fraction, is -0.011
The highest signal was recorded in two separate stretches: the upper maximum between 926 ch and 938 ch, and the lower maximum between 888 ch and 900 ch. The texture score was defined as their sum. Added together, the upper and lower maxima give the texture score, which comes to 28.4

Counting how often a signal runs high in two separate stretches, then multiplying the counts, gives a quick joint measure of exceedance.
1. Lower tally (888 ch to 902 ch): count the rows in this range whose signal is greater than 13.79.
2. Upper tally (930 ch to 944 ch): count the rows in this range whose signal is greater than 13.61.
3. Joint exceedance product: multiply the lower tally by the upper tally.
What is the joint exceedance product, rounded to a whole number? 14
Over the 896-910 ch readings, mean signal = 13.4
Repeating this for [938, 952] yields 13.8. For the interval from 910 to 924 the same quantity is 14.0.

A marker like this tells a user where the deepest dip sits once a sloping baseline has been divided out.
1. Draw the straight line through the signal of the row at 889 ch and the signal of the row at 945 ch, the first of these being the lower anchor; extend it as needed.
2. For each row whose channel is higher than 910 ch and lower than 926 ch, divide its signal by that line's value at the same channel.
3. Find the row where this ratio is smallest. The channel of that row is 923 ch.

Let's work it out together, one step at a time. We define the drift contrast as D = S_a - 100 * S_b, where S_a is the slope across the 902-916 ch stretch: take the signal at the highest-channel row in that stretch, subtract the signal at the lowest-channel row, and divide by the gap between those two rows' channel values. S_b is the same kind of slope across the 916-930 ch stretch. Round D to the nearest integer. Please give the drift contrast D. 8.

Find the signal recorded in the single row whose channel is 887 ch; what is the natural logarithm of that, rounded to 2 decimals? 2.58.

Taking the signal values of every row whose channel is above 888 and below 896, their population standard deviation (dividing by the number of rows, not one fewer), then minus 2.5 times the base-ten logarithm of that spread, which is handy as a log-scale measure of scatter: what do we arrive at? 1.63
